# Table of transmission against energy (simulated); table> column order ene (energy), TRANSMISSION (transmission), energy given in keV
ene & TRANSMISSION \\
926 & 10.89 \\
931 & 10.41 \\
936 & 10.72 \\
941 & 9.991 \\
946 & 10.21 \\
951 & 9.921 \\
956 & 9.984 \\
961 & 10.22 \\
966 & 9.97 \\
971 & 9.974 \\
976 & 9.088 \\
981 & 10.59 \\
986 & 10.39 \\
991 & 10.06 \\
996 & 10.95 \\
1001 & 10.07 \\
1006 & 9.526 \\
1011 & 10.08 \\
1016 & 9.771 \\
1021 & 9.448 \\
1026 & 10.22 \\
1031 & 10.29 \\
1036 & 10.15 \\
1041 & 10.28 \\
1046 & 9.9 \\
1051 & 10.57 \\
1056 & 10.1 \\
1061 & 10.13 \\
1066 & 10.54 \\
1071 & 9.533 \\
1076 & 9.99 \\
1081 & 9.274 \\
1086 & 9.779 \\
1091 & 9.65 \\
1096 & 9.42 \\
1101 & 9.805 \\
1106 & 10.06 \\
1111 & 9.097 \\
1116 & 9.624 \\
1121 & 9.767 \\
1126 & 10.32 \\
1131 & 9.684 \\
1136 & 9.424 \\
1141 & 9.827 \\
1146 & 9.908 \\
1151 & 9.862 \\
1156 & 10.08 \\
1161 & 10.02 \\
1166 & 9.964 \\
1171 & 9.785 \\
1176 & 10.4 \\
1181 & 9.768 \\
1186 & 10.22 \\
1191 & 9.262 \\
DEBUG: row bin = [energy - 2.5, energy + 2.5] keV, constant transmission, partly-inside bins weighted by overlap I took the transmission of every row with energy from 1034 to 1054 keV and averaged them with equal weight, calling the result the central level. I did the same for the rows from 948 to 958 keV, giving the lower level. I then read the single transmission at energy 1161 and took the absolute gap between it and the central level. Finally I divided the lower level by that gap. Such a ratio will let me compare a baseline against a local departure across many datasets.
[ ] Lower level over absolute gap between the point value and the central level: 49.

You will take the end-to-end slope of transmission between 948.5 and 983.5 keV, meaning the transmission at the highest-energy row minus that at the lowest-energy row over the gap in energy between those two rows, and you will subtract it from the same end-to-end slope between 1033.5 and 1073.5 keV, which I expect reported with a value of -0.04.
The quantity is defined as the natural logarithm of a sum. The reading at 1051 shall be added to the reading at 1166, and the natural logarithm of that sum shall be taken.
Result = 3.022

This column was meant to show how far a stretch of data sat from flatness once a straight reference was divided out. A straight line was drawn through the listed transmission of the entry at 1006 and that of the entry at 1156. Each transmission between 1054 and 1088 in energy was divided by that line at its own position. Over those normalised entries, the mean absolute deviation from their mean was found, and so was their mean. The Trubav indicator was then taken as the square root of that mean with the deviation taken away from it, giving 0.989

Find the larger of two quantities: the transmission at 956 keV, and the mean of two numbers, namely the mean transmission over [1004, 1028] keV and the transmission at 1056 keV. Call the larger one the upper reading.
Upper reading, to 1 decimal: 10.0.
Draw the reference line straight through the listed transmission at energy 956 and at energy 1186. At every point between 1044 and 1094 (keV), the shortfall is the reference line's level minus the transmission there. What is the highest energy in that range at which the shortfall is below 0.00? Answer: 1066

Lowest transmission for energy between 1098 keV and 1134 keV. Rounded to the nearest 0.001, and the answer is 9.097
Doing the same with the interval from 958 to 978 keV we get 9.088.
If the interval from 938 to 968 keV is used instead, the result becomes 9.921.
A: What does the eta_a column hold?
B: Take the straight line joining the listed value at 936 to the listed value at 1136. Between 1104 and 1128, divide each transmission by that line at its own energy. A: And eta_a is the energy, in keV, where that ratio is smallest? 1111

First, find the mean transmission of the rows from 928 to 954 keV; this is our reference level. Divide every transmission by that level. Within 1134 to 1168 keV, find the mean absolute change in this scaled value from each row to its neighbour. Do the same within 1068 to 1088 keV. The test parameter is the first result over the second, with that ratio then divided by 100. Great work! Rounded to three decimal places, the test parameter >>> 0.003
